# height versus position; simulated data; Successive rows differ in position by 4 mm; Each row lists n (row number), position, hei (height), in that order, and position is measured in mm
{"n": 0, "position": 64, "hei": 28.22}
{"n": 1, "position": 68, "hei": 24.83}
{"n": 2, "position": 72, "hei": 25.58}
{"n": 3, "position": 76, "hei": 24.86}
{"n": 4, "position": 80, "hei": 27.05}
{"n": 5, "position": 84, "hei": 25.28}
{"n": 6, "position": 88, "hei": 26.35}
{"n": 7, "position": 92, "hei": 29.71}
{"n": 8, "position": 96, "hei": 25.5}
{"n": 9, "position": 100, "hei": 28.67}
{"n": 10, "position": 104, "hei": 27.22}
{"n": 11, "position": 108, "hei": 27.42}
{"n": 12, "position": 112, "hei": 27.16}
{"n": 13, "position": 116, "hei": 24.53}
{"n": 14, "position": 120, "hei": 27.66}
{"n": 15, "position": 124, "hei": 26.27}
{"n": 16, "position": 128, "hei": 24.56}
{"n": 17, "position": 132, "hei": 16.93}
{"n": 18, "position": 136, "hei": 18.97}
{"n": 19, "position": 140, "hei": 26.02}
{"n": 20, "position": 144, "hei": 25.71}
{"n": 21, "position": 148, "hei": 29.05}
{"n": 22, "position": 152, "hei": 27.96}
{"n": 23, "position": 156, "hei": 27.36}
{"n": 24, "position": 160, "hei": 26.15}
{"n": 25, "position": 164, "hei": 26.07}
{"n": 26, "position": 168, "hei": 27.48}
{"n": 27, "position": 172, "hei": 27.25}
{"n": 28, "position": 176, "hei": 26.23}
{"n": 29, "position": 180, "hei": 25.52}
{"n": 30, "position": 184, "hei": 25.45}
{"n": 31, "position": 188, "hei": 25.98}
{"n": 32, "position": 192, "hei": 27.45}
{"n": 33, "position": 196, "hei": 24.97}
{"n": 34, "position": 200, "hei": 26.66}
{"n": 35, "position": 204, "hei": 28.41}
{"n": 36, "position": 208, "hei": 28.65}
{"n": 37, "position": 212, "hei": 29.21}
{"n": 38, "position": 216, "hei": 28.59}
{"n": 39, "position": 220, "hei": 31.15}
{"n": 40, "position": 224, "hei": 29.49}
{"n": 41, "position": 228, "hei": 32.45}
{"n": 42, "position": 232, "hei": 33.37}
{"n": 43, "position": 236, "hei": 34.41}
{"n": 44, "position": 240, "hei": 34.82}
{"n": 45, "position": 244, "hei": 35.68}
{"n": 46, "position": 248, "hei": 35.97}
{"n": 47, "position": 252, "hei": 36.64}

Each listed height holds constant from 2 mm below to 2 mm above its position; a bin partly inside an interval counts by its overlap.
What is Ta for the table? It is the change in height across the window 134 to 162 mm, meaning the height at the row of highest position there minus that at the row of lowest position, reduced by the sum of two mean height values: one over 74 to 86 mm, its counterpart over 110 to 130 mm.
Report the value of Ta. -44.6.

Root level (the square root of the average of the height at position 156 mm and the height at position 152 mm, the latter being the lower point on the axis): 5.26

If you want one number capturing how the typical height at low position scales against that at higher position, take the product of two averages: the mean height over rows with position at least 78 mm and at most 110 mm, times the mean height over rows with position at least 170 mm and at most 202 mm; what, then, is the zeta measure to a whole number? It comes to 711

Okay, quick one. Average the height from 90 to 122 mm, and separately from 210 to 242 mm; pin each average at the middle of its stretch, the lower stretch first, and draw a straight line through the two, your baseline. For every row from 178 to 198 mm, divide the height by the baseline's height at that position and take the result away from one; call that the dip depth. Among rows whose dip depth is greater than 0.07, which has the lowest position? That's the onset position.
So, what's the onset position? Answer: 180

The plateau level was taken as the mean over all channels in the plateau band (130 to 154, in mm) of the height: 24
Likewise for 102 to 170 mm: 26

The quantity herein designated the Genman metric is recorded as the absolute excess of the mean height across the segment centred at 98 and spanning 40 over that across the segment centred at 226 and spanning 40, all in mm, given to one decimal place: 4.9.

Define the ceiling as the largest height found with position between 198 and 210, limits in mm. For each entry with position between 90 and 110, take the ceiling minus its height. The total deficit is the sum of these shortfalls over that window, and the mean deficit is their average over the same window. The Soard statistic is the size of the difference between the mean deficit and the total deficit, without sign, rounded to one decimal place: 3.8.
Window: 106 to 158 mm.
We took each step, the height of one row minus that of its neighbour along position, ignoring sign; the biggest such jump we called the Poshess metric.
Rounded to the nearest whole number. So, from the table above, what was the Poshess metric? 8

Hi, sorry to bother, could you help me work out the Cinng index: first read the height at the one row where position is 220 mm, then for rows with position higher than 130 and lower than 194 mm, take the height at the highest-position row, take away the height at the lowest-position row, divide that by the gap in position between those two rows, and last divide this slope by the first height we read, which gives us 0.0056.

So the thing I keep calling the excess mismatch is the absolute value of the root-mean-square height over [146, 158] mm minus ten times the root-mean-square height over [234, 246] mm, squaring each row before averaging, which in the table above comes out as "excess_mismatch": 322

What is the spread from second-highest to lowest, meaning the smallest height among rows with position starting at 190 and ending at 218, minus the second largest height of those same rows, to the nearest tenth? -3.7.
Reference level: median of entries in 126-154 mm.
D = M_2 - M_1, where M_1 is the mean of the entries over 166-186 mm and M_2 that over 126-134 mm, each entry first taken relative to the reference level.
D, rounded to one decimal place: -5.6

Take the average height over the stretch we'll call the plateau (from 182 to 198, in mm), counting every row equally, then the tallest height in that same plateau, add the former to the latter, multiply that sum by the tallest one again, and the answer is 1466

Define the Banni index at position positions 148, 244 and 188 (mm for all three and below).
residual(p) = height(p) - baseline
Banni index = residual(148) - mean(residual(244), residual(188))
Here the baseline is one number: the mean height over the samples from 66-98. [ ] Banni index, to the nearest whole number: -2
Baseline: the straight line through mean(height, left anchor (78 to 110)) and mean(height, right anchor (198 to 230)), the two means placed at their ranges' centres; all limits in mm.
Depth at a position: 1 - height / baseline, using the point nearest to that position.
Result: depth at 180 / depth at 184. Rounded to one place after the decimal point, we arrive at 1.0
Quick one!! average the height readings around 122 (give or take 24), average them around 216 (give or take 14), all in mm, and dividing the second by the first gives 1.18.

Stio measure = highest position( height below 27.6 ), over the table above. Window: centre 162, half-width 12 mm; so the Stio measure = 172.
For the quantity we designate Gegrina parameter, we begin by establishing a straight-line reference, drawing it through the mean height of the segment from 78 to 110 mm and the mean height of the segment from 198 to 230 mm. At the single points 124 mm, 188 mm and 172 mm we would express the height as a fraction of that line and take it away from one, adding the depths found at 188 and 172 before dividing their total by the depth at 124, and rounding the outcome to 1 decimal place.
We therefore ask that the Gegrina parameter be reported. 2.8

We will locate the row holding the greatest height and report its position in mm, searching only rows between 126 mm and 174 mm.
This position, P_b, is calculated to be 148 mm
